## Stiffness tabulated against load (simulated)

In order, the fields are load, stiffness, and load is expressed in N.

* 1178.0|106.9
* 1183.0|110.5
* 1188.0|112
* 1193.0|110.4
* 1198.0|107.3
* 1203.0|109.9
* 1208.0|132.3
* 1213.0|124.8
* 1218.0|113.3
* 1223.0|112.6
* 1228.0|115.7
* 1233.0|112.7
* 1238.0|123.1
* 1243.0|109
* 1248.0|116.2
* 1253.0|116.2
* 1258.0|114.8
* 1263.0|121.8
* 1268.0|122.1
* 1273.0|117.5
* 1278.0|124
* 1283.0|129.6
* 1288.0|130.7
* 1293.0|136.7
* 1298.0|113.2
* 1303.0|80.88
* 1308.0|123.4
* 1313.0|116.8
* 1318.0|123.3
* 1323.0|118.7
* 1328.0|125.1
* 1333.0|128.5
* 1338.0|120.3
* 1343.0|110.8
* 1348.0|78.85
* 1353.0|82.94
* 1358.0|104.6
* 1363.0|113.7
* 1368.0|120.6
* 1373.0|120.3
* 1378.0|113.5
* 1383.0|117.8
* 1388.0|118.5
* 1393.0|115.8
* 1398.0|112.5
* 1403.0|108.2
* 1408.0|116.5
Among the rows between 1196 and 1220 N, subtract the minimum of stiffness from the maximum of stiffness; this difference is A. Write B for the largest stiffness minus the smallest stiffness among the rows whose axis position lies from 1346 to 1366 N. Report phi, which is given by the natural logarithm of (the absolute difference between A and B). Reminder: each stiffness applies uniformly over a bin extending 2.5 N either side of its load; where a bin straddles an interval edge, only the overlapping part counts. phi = 2.3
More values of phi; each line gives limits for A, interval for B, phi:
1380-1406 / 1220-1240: -1.6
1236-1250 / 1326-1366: 3.6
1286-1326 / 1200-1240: 3.5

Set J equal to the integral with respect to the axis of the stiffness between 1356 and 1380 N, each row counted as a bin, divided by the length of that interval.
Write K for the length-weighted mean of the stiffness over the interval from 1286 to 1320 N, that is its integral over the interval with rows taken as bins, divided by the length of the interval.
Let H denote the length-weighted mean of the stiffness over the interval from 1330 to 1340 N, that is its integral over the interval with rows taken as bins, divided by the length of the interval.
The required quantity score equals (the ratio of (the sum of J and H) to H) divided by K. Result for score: 0.0163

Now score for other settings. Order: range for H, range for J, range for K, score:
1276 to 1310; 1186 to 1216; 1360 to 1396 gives 0.0169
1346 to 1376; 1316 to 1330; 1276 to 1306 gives 0.0182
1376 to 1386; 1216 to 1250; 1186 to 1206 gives 0.0180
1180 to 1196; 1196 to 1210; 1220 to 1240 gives 0.0177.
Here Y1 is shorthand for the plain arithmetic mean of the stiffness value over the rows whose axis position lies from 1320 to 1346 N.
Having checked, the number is 121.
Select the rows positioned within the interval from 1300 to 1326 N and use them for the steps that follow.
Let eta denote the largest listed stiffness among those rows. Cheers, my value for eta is 123.4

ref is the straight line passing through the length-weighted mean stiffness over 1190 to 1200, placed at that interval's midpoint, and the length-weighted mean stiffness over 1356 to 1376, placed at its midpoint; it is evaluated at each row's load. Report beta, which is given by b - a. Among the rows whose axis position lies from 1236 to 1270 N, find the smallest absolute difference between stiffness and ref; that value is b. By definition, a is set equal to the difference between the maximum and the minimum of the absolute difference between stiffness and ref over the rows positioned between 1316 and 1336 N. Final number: -8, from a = 9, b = 1.8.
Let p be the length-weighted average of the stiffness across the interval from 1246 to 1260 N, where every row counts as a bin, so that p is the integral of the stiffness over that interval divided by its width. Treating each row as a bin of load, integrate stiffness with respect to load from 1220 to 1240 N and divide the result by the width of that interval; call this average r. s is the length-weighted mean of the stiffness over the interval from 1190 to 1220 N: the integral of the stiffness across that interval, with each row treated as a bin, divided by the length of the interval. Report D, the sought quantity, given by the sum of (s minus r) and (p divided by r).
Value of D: 2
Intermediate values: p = 116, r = 116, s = 116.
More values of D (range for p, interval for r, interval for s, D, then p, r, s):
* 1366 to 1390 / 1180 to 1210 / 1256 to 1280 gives 8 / 118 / 113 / 120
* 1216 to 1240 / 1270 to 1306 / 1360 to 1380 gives -1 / 115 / 119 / 117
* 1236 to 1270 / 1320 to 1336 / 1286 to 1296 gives 10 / 117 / 124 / 133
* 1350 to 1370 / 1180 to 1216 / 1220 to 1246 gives 0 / 104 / 115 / 115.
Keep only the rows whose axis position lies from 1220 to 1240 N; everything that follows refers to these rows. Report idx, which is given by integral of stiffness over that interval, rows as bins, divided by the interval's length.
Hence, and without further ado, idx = 116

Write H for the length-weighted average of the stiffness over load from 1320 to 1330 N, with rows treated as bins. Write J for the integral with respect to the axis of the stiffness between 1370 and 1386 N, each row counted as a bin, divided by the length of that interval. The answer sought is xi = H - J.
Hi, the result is 4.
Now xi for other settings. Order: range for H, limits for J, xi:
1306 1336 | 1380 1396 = 5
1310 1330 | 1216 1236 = 7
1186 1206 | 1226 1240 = -7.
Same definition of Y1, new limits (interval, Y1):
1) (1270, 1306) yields 119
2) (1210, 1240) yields 117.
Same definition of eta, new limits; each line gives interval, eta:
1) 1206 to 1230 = 132.3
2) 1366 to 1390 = 120.6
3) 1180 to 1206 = 112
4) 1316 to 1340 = 128.5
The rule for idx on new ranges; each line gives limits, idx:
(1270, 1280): 121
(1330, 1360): 105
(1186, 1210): 114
